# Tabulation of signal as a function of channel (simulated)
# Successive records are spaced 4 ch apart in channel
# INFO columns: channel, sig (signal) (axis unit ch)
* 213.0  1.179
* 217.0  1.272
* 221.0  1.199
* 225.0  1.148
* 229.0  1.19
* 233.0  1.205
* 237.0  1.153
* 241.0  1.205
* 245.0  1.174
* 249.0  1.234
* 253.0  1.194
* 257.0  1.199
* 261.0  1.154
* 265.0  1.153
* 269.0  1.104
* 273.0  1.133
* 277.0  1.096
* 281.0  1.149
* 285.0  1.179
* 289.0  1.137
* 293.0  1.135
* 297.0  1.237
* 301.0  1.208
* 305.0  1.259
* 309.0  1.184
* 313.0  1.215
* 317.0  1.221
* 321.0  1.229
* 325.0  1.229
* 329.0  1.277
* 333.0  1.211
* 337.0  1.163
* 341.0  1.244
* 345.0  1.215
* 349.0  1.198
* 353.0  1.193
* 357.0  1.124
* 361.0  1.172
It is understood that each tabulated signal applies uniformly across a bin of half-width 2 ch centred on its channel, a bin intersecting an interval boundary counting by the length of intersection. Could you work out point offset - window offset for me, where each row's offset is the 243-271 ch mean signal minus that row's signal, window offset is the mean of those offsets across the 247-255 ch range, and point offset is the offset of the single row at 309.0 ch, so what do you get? 0.03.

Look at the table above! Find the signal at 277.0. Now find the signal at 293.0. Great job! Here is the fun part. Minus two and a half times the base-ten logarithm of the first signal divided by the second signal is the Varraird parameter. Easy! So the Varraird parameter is 0.038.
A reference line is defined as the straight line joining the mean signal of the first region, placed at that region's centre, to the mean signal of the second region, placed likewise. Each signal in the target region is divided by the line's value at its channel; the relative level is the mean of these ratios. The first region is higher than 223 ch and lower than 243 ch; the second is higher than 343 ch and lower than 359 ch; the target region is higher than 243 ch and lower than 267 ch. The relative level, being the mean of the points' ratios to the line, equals 1.00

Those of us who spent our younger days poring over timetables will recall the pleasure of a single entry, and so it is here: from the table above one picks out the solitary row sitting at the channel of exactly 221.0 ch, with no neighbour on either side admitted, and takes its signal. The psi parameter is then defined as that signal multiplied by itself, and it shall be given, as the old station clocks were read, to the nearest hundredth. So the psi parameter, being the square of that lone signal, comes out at 1.44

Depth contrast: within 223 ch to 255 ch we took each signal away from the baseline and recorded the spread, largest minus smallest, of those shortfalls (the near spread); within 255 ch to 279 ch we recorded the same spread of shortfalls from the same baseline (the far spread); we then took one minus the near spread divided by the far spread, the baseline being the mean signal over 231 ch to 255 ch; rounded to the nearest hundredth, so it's 0.17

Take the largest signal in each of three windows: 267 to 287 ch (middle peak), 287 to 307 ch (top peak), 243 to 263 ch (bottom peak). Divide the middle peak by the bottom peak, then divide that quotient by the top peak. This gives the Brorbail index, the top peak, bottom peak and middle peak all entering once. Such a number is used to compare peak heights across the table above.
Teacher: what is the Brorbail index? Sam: 0.759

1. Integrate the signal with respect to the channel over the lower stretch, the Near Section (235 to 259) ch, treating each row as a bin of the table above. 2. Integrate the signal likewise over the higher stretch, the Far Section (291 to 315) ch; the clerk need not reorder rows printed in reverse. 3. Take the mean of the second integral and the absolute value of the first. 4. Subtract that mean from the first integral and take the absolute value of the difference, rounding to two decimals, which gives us 0.16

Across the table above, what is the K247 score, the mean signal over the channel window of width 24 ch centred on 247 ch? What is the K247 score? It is 1.19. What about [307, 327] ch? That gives 1.22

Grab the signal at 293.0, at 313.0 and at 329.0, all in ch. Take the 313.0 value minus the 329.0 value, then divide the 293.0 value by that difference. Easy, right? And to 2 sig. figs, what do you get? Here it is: -18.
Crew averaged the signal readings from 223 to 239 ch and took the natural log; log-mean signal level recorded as 0.16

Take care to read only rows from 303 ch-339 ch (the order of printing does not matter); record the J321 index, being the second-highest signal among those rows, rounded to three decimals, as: 1.259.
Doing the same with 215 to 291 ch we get 1.234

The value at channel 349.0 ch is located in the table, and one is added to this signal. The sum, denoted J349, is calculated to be 2.20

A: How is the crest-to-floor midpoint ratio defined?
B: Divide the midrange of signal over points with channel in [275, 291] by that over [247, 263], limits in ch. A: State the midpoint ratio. 0.95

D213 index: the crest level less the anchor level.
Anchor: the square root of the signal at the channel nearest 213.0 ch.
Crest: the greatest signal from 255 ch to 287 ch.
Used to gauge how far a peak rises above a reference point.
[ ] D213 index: 0.113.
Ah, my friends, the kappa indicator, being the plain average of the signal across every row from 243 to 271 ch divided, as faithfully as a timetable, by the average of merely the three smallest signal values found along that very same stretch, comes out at 1.03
